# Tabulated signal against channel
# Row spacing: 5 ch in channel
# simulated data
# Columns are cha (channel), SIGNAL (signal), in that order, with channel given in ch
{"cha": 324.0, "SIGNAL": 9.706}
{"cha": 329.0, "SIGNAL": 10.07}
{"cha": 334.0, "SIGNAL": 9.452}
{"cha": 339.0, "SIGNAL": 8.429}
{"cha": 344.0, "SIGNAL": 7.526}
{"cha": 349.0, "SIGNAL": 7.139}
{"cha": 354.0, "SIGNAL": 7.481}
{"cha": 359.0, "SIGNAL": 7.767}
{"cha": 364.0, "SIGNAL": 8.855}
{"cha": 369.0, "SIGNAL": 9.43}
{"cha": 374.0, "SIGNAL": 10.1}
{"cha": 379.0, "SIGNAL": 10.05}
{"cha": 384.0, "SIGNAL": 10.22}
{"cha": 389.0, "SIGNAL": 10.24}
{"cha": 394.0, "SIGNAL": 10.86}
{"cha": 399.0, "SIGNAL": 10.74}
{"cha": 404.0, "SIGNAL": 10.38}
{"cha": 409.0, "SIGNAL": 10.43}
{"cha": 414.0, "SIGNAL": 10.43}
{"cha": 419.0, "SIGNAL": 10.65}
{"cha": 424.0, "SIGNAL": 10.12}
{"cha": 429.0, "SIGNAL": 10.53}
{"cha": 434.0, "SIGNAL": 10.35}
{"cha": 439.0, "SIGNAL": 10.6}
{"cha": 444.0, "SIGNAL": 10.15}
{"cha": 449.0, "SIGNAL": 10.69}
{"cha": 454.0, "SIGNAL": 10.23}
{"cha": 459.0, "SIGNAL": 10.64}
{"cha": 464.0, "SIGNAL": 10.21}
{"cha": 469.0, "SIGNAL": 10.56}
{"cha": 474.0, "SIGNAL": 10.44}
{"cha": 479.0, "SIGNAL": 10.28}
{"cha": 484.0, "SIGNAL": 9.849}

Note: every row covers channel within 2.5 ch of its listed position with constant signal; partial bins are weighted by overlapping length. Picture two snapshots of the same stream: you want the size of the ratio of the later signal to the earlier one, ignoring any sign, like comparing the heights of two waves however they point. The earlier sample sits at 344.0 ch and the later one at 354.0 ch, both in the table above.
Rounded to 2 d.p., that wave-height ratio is 0.99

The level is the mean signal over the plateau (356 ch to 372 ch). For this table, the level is 8.7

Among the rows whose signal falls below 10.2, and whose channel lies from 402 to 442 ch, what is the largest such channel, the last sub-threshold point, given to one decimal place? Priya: 424.0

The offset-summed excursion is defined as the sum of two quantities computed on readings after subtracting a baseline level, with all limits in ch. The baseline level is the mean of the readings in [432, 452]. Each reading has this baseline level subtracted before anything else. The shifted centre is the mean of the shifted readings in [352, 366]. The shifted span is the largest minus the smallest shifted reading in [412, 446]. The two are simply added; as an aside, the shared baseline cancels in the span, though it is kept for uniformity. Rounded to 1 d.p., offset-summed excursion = -1.9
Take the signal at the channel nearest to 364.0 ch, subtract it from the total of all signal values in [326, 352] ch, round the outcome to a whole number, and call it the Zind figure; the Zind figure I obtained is 34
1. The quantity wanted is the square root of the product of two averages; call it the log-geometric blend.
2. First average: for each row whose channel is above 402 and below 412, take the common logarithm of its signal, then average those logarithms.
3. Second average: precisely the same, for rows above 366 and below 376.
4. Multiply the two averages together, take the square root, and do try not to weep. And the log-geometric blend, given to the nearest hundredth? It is 1.00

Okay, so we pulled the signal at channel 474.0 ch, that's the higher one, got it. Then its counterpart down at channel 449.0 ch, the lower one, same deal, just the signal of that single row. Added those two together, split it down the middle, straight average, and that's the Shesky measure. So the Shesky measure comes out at 10.6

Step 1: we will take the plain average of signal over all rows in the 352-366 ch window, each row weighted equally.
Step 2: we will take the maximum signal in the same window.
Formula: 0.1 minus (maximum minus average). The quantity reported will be -0.7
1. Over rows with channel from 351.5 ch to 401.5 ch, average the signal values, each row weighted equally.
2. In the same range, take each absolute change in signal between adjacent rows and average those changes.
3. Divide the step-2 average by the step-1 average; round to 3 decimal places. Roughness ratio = 0.042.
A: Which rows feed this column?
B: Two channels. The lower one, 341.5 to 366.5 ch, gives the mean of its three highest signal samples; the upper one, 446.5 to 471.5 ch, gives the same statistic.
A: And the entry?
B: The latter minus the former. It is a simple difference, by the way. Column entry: 2.6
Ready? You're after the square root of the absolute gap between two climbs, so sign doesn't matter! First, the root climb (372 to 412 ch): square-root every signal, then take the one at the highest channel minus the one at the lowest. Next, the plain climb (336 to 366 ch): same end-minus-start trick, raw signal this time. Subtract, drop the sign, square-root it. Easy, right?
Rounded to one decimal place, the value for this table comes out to 0.6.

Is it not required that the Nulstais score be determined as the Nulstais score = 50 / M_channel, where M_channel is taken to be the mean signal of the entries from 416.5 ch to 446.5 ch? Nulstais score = 4.808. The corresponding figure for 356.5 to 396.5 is 5.160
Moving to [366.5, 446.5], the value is 4.840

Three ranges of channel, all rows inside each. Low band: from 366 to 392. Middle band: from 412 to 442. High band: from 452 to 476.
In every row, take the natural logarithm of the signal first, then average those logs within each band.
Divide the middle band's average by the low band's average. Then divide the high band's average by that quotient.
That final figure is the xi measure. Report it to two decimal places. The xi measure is 2.30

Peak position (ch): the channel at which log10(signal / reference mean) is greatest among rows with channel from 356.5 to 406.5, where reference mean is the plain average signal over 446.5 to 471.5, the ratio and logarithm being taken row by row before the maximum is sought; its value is 394.0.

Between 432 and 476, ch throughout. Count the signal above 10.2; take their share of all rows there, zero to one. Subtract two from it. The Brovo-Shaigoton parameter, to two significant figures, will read -1.1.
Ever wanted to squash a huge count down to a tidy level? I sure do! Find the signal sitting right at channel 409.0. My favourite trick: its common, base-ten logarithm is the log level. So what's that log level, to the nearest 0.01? 1.02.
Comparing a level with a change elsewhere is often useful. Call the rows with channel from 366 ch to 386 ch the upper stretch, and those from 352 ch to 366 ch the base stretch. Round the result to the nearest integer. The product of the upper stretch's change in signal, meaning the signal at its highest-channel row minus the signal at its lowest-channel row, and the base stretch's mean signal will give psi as 6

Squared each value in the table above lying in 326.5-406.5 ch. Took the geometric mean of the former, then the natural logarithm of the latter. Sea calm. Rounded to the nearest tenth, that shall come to 4.4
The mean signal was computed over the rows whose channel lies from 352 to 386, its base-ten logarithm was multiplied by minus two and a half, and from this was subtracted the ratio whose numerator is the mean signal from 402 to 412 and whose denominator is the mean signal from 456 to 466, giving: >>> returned -3.40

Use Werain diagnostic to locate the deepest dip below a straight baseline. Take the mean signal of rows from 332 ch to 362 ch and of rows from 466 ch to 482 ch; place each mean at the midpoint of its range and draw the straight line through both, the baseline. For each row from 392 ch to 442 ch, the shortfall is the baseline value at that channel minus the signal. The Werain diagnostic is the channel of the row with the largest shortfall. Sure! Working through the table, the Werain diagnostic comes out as 424.0 ch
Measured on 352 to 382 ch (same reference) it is 354.0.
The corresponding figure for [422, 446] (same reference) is 444.0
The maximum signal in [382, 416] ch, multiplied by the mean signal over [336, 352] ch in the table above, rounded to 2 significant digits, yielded 84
